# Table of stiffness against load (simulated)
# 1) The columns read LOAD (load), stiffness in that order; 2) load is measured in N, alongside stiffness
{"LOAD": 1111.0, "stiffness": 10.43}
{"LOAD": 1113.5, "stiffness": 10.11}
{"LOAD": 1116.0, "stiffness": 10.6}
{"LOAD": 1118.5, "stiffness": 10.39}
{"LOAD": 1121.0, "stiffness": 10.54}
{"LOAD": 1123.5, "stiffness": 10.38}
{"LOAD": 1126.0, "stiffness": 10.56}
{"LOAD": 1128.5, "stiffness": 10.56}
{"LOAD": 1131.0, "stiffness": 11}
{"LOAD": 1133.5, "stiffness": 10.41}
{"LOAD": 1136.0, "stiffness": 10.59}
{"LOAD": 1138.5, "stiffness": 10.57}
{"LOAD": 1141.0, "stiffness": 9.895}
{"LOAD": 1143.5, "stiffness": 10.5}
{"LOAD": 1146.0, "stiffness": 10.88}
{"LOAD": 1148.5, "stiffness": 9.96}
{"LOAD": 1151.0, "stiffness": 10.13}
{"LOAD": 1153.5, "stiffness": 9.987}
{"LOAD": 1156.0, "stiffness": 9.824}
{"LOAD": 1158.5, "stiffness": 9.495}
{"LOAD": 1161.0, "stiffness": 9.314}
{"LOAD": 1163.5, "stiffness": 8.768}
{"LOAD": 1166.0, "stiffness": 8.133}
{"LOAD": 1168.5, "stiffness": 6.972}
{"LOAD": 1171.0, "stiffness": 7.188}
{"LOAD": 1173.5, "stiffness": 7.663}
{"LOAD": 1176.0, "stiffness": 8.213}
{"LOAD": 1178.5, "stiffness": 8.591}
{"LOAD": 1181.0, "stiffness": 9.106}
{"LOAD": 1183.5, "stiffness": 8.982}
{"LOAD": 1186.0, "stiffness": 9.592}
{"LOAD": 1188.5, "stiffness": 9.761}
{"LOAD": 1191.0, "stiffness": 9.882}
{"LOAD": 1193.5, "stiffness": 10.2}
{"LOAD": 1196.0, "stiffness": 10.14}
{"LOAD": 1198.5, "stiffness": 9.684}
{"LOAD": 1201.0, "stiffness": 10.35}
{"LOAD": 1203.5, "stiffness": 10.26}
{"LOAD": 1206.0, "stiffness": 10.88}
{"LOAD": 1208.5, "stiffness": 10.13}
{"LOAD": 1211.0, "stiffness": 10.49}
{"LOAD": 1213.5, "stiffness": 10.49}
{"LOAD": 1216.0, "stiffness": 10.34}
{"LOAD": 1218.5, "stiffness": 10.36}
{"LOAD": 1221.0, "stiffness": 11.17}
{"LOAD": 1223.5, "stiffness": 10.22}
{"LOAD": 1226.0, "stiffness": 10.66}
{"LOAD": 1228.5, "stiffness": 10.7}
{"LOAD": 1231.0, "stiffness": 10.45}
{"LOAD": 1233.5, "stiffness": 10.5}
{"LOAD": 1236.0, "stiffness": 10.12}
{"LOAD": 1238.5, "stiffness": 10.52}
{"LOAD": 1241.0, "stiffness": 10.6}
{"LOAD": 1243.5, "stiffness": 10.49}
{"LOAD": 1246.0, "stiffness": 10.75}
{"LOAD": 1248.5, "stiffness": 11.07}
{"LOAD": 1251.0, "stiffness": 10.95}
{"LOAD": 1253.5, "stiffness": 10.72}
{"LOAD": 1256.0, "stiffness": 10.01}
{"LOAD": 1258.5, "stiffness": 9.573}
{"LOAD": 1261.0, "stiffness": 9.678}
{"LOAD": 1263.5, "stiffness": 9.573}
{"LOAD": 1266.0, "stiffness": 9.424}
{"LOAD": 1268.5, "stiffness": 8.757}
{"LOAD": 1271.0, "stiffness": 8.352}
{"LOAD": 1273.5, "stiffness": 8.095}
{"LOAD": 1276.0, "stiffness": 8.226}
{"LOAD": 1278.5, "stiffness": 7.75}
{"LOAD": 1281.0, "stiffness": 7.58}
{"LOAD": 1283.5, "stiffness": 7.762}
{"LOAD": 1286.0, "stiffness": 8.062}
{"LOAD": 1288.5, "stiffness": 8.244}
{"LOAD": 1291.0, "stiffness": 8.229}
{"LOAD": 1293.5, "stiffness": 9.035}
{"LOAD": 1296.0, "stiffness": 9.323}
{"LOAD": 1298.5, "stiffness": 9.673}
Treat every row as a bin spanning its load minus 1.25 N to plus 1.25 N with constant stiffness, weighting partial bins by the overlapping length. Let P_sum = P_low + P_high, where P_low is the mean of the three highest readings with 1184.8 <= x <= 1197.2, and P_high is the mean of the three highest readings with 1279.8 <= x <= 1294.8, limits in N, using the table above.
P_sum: 18.6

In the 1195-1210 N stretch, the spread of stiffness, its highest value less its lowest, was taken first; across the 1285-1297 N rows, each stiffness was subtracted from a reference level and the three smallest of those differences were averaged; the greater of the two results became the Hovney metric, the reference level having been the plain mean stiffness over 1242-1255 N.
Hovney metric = 1.9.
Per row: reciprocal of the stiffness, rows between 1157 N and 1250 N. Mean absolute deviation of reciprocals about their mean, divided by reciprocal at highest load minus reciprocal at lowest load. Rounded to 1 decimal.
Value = -0.7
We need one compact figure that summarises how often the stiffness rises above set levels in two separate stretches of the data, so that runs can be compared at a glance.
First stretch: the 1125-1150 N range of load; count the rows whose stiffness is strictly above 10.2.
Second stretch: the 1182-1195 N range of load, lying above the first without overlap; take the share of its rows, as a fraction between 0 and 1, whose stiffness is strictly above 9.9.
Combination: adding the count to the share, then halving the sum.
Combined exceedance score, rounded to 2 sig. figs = 4.1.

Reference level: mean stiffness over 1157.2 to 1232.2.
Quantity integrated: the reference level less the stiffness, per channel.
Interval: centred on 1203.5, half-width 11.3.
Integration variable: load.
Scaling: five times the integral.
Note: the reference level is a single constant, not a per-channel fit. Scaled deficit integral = -77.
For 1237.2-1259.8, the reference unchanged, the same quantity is -103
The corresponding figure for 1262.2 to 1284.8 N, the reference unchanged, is 137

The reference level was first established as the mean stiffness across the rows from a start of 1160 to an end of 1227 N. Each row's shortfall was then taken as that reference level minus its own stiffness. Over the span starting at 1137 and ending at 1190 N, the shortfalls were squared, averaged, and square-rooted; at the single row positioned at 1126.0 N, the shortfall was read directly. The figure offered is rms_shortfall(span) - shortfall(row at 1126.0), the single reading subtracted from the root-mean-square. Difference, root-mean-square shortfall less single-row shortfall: 2.1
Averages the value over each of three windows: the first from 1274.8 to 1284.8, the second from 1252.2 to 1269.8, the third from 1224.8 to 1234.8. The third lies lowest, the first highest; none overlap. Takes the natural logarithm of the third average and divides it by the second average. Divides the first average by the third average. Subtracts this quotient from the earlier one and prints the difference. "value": -0.50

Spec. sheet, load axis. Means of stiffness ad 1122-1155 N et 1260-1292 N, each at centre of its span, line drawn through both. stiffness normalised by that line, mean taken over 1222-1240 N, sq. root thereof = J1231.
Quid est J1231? 1.07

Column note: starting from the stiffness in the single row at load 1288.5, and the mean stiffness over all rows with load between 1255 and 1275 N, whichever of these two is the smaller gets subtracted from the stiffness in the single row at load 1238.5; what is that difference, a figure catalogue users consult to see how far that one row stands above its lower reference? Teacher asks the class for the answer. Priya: 2.3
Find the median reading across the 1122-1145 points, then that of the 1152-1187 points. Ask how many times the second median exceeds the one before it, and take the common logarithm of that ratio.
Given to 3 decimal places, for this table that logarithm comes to -0.075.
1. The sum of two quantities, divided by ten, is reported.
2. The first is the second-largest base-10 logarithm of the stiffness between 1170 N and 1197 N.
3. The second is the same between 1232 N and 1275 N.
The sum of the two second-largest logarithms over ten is 0.205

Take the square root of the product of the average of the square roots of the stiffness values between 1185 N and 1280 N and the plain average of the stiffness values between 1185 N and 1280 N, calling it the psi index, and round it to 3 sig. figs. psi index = 5.63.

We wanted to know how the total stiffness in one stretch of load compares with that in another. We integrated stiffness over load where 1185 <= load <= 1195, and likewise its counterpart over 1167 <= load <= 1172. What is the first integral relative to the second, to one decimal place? 2.8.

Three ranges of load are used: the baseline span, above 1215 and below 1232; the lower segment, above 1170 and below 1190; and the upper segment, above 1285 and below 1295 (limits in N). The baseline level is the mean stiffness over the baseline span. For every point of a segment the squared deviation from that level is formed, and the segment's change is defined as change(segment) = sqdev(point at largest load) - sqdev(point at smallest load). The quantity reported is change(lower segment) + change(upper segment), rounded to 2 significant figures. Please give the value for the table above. -15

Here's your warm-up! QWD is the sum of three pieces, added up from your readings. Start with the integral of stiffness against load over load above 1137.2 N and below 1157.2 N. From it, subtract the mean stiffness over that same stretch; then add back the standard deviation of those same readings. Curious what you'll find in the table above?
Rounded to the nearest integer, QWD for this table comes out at 195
